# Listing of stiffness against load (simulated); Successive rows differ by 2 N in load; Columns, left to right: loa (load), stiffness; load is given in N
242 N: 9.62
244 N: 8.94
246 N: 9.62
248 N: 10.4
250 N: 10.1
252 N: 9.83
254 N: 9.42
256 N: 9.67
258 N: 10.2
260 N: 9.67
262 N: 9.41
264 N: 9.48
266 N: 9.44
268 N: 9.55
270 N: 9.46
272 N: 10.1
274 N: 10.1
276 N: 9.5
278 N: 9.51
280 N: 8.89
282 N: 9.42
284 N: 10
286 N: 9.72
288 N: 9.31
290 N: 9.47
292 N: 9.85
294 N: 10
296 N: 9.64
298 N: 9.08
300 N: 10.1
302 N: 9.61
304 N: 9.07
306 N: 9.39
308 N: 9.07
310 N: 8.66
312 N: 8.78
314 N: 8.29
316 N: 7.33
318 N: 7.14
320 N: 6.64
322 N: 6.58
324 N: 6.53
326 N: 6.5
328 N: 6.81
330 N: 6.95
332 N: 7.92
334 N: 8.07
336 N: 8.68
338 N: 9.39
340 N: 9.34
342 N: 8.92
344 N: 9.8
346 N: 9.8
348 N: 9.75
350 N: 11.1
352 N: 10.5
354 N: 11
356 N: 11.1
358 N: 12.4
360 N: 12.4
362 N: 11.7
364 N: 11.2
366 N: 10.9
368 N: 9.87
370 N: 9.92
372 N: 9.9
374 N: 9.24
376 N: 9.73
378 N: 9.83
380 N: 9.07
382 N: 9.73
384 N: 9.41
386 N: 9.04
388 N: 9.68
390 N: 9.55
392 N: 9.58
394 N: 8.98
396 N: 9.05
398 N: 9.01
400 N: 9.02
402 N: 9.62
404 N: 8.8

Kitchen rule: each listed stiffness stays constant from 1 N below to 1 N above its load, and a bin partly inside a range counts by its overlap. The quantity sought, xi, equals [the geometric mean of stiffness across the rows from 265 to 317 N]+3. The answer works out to 12.3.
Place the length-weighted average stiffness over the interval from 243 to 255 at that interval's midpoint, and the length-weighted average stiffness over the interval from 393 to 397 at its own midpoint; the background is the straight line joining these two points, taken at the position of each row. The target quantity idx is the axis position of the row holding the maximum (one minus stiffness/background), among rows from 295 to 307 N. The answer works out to 298 N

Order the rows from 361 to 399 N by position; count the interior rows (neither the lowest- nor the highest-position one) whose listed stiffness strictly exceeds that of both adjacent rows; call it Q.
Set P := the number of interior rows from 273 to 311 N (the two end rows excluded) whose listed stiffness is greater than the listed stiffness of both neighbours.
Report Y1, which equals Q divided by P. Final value 1.2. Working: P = 5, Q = 6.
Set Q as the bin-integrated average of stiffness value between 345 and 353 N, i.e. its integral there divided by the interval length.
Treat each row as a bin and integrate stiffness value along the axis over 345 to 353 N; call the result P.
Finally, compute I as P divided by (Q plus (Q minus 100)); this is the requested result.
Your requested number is -1.04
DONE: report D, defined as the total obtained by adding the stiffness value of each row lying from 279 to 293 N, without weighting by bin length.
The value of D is 67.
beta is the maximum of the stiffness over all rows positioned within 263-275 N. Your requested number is 10.1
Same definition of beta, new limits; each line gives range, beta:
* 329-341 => 9.39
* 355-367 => 12.4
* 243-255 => 10.4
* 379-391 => 9.73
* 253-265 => 10.2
